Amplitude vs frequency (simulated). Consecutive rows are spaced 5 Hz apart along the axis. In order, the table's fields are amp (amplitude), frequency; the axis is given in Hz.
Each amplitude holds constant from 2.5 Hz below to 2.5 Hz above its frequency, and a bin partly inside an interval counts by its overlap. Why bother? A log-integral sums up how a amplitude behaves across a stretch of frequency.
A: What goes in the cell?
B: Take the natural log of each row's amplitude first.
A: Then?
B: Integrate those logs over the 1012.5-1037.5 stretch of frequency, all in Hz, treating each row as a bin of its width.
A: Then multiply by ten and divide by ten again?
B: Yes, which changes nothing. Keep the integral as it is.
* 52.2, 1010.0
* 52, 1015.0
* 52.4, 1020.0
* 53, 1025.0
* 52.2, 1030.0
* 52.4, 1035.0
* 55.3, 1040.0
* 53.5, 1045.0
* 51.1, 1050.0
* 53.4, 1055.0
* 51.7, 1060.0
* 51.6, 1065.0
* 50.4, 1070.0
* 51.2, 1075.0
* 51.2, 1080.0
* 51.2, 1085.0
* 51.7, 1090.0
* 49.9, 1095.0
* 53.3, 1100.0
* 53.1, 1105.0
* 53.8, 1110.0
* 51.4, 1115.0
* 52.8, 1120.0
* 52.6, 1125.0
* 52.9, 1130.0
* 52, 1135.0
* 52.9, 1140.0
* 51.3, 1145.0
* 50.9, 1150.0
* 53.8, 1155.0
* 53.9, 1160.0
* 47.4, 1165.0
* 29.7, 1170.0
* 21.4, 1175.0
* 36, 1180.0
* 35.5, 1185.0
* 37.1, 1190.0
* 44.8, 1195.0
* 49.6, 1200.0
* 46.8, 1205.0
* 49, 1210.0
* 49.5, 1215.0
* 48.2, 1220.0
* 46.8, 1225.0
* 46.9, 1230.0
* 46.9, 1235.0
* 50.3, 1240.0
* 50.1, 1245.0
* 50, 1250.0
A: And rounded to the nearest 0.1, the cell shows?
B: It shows 99.0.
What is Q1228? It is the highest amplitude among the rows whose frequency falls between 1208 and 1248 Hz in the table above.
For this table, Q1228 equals 50.3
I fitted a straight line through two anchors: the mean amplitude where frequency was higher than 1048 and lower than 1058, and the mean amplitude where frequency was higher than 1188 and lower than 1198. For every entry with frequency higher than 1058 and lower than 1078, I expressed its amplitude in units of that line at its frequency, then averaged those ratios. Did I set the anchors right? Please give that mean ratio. 1.00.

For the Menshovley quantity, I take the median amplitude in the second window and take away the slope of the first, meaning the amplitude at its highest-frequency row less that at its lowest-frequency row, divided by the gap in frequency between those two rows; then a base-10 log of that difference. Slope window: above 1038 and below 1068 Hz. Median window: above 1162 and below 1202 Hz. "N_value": 1.56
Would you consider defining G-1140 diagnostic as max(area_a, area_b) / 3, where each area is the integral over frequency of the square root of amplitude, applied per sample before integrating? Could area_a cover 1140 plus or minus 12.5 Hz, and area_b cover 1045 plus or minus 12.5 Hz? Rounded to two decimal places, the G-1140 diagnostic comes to 60.74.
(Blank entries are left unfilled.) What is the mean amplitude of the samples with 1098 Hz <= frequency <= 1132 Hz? 52.8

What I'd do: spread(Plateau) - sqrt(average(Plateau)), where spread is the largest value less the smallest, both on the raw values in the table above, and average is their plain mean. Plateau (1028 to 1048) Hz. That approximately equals -4.20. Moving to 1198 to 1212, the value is -4.16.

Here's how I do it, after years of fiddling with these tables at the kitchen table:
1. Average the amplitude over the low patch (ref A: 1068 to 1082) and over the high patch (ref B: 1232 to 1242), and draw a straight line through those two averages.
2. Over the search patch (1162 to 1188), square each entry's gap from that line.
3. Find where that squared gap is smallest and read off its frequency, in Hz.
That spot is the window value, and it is 1165.0 Hz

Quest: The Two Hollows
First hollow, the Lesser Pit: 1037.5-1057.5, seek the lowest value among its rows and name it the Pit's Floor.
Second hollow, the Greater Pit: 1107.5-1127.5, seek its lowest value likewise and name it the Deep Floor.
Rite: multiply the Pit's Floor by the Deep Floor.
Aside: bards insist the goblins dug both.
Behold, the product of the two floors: 2627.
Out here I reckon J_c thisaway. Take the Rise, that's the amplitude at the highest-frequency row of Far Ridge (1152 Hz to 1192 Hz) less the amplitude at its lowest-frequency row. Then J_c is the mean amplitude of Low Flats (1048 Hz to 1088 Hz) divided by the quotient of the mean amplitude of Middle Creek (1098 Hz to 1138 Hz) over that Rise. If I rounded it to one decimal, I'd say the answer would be -16.3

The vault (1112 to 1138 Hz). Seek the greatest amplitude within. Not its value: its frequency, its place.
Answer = 1130.0 Hz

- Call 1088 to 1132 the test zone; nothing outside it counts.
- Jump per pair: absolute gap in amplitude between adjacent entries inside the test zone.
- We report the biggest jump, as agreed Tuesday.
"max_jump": 3.4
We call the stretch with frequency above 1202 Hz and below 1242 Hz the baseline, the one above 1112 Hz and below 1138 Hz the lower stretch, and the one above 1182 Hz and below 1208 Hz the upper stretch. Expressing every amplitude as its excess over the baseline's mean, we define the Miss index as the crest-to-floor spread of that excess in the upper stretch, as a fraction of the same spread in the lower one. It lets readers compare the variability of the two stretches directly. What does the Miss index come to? 9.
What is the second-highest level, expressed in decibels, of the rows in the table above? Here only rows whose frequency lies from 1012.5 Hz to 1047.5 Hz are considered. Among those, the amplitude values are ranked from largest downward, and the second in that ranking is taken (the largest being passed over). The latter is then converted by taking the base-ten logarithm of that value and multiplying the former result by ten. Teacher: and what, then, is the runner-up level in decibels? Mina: 17.3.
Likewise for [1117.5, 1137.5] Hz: 17.2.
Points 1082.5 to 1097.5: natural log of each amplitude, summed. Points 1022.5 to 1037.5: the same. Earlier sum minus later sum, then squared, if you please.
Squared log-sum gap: 0.0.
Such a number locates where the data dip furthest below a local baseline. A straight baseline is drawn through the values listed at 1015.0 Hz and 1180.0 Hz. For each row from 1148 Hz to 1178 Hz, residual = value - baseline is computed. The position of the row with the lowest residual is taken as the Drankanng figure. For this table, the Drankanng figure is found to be 1175.0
